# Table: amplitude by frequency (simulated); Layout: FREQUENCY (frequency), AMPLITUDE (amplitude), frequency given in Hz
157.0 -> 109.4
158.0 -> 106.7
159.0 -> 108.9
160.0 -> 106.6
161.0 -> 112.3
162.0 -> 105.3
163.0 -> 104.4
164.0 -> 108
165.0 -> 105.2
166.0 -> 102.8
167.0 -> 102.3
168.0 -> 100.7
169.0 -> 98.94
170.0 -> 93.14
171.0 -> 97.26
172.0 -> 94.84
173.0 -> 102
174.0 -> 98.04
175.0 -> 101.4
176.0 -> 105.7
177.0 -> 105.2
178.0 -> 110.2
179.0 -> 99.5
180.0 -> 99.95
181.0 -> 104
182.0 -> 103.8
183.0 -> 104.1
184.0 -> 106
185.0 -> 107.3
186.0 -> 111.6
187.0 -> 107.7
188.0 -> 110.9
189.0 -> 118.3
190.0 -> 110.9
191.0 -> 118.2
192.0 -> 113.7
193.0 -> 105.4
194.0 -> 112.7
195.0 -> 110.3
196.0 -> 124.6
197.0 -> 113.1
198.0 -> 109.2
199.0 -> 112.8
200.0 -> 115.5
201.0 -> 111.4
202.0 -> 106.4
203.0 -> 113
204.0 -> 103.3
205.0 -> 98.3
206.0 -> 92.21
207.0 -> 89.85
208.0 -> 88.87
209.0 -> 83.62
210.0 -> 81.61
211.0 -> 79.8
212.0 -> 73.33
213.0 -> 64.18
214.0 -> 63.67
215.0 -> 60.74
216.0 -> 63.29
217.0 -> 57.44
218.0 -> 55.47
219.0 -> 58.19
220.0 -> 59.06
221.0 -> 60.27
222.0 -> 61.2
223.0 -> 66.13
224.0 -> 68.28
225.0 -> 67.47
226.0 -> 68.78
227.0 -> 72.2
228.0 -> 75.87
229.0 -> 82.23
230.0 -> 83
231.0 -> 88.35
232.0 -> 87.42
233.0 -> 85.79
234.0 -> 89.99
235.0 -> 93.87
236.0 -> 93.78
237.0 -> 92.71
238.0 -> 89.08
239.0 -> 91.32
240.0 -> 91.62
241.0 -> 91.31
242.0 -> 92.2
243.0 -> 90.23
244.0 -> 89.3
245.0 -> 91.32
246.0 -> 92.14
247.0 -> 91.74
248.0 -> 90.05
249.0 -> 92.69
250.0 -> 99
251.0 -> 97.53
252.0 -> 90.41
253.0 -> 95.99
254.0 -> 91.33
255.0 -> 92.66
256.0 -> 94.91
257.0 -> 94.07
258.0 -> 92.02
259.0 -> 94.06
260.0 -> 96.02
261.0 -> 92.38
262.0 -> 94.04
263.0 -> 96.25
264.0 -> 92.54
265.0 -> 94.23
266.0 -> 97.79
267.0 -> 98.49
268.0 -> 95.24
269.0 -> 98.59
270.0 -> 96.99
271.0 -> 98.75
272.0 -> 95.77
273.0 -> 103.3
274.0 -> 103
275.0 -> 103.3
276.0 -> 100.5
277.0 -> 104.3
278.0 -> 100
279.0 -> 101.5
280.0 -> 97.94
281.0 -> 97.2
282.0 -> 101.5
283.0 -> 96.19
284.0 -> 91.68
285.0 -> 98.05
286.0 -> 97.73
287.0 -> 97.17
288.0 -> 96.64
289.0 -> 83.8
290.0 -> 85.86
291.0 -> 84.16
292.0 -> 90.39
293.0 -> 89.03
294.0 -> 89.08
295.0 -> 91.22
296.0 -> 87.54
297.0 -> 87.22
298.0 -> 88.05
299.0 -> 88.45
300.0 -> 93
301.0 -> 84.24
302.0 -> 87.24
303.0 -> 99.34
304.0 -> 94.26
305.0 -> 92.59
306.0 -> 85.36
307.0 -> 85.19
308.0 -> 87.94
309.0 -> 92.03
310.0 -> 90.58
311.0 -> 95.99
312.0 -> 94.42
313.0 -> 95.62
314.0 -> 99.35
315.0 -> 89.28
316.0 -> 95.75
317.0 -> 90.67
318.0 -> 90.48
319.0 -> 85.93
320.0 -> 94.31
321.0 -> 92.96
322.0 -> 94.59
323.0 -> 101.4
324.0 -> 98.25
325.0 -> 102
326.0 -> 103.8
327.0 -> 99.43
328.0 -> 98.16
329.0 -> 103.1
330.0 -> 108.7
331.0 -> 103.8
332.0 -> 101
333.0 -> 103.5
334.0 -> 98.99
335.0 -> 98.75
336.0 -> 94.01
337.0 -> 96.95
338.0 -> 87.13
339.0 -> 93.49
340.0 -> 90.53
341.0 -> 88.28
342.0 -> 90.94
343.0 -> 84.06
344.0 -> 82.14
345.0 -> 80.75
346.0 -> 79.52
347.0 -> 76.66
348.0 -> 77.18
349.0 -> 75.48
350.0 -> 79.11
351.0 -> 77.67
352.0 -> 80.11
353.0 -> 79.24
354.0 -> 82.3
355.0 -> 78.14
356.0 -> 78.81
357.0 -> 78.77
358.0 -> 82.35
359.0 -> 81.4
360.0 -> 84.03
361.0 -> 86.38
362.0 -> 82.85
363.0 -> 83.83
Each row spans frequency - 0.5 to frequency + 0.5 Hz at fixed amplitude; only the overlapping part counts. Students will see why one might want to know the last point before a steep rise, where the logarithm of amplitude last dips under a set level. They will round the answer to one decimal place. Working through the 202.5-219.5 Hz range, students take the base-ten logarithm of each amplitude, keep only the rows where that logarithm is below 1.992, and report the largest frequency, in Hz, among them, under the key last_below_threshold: 219.0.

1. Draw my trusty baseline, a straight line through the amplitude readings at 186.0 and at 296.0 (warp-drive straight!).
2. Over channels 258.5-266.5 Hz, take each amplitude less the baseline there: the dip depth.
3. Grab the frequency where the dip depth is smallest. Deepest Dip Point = 261.0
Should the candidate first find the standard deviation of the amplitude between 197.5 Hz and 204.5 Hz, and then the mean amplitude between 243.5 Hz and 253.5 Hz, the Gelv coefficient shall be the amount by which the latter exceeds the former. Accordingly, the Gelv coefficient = 89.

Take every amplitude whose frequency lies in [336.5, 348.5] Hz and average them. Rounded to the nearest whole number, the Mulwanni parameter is 86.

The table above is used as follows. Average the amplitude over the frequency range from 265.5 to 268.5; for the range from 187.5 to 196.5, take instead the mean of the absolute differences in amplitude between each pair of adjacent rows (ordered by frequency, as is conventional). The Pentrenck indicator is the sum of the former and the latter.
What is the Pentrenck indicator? 105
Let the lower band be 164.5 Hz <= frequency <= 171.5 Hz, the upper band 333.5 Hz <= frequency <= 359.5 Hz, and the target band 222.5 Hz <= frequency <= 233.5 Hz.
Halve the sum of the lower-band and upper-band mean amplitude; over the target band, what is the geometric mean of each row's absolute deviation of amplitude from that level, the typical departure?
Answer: 13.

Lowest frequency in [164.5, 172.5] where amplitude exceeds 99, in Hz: 165.0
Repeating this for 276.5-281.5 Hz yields 277.0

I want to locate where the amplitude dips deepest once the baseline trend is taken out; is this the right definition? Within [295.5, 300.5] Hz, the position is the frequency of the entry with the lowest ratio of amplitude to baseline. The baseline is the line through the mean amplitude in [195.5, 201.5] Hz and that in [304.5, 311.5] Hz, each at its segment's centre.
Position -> 297.0 Hz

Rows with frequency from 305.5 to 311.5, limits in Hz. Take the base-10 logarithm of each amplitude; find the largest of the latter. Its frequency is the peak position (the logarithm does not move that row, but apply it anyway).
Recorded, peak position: 311.0 Hz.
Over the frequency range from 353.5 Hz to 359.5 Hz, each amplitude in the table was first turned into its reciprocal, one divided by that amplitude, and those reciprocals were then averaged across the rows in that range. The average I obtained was 0.0125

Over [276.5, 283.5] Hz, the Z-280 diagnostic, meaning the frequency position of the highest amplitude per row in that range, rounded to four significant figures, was 277.0 Hz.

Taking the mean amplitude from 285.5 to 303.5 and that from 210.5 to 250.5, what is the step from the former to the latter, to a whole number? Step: -11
